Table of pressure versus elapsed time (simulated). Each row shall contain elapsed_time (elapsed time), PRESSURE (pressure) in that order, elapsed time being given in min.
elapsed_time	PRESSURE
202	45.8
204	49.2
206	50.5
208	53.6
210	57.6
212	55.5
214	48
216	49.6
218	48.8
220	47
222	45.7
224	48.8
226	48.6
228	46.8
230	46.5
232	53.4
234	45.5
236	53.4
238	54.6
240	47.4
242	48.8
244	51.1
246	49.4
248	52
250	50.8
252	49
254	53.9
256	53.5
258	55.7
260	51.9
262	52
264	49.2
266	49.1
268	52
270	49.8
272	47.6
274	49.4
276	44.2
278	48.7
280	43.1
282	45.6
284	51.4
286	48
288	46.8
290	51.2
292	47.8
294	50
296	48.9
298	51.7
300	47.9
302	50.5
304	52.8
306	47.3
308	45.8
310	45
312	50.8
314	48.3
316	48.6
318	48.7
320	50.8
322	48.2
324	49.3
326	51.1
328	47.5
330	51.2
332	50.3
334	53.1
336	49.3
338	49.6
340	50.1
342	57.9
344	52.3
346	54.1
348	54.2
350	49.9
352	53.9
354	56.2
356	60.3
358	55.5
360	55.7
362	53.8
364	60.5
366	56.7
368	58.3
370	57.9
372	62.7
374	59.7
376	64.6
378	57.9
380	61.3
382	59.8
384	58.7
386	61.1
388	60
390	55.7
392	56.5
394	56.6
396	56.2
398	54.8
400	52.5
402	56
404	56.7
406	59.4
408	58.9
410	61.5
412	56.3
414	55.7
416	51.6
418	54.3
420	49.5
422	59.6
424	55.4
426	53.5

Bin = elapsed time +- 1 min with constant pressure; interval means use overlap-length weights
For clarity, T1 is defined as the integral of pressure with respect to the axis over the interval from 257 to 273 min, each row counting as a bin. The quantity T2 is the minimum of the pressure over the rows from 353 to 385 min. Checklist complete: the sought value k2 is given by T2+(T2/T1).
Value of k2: 53.9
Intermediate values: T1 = 815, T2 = 53.8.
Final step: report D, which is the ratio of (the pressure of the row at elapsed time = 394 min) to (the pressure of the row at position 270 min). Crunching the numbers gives 1.1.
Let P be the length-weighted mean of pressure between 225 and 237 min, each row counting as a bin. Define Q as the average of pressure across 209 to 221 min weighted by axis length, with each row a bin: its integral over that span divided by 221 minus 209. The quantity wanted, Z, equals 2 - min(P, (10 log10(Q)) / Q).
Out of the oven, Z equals 1.67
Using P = 49.0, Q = 51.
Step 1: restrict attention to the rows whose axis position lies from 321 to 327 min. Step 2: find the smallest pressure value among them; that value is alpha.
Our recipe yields 48.2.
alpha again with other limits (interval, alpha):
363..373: 56.7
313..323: 48.2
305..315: 45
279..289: 43.1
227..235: 45.5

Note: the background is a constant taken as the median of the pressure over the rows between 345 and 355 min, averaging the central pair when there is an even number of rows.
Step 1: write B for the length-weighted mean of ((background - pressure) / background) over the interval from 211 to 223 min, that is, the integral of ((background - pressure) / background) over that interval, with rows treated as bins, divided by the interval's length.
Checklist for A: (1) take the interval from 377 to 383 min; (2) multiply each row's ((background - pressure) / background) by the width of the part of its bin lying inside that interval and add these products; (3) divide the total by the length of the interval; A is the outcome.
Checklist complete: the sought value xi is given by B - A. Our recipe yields 0.20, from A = -0.10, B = 0.09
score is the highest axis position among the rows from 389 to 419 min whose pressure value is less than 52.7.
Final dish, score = 416 min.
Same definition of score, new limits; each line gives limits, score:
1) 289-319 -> 318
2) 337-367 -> 350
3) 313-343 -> 340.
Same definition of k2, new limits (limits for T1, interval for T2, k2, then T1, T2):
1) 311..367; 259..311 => 43.1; 2936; 43.1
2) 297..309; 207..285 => 43.2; 592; 43.1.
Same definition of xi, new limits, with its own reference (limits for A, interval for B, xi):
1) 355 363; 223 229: 0.15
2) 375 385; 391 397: 0.07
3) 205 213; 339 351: 0.02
